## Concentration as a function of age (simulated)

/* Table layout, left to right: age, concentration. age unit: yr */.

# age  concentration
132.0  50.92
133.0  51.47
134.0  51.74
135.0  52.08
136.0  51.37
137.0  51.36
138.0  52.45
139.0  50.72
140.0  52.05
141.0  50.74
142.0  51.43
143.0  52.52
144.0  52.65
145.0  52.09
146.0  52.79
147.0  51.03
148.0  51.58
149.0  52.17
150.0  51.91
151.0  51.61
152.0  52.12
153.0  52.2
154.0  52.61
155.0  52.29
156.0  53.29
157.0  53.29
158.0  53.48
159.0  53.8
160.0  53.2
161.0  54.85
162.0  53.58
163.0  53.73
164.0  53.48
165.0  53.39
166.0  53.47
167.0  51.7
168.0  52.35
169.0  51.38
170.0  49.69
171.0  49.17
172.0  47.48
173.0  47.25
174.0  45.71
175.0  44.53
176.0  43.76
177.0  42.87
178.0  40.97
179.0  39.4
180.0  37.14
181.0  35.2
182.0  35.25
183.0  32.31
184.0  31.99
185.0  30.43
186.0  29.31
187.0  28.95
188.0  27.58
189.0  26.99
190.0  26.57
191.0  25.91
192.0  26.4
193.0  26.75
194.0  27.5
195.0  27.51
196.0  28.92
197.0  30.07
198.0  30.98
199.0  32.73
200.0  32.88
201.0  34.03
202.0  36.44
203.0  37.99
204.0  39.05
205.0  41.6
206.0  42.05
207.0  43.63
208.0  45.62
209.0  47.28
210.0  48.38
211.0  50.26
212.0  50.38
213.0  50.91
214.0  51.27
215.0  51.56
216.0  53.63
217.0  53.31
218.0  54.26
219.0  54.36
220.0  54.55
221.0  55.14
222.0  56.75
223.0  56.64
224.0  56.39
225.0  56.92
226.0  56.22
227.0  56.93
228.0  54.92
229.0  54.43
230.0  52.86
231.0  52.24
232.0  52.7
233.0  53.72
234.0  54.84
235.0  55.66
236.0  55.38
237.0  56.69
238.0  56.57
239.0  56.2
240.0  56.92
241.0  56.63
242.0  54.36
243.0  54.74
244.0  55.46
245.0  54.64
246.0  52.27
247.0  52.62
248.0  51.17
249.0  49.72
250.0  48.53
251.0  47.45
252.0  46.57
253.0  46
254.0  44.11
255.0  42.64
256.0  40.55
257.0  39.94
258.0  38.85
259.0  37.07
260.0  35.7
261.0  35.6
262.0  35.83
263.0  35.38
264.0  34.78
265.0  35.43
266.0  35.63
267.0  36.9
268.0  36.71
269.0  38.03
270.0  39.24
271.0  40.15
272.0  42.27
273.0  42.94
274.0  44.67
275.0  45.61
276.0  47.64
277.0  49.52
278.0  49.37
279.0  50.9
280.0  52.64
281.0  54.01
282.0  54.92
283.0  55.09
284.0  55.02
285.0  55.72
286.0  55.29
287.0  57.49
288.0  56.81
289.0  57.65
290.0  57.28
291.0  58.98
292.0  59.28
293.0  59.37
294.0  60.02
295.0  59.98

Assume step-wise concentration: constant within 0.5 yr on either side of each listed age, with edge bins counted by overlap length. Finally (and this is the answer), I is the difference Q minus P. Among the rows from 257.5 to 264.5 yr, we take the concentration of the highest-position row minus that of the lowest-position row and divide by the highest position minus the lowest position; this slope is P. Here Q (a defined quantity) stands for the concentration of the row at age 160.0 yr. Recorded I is 54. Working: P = -0.7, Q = 53.2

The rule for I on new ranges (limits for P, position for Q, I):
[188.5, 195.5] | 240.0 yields 57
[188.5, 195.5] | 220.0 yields 54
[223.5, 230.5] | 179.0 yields 40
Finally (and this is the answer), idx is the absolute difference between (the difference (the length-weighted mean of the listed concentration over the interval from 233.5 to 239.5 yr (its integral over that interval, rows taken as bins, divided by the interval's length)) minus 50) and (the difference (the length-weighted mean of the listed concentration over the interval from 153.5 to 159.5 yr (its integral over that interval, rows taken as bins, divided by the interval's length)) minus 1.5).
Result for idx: 46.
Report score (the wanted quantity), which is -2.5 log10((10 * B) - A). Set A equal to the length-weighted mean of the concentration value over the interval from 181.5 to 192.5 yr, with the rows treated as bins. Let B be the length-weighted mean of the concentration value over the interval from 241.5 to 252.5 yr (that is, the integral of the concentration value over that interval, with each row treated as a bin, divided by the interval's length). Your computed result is -6.72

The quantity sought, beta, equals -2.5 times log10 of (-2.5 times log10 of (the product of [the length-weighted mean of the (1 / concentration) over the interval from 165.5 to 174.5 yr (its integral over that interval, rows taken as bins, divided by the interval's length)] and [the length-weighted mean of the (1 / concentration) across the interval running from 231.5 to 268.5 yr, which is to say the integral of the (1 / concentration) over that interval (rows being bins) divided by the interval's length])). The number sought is -2.31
